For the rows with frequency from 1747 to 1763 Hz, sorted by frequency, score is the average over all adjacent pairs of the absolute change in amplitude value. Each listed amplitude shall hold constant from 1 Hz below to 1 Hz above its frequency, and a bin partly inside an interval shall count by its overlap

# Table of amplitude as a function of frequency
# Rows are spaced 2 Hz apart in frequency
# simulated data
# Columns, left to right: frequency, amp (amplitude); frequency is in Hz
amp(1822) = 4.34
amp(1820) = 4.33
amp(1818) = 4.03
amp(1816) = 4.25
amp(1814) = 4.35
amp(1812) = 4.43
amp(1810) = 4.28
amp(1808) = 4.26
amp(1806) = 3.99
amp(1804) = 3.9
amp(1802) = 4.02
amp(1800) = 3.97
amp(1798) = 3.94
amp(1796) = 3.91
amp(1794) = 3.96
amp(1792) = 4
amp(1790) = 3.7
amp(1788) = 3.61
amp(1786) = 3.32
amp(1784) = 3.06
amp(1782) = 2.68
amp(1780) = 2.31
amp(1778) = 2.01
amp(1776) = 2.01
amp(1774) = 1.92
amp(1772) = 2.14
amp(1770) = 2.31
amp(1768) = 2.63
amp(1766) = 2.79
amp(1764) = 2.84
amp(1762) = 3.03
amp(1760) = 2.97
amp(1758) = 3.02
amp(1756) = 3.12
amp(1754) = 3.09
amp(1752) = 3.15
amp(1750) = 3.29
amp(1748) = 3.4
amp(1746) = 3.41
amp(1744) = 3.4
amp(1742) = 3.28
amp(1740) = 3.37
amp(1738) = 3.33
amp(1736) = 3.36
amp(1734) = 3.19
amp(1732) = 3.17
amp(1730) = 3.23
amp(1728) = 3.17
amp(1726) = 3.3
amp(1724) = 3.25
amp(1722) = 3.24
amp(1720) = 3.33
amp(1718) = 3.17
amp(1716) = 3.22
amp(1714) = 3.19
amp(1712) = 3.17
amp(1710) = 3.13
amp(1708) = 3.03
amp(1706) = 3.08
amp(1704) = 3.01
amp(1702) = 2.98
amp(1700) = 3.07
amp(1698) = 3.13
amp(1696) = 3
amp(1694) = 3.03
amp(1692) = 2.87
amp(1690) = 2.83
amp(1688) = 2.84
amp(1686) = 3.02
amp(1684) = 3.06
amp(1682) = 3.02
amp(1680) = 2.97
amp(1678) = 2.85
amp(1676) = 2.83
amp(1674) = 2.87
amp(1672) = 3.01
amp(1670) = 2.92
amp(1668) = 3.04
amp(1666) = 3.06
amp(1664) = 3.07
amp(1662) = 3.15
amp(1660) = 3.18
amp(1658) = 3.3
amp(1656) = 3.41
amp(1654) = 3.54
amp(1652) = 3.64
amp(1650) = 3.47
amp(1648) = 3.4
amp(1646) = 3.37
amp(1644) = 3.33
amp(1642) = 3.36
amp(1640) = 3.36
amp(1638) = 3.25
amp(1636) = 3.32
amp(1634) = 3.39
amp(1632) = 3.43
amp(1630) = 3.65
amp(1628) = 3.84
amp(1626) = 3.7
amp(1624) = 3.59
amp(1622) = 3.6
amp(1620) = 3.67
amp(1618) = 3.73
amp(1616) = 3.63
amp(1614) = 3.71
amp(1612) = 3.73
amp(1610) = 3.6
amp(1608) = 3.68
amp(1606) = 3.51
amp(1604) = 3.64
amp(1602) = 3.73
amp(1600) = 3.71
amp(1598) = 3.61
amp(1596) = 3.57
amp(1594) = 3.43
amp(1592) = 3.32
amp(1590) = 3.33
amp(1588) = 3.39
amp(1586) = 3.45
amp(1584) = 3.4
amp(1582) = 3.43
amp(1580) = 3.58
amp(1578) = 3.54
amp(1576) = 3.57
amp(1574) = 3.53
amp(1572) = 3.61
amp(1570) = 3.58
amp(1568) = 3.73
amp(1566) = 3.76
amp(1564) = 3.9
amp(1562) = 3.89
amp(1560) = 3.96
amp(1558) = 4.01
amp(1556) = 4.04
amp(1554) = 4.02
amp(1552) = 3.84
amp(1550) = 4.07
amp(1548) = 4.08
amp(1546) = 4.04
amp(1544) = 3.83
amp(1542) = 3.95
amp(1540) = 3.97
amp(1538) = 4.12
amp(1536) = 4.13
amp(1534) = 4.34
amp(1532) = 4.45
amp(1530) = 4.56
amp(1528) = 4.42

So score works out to 0.079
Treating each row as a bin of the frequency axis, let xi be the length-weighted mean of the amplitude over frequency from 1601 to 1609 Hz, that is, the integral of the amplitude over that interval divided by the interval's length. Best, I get 3.6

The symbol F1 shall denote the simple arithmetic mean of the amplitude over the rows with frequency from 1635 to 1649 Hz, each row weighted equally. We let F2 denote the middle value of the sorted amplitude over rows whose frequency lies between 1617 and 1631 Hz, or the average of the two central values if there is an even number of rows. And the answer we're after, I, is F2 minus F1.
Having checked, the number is 0.3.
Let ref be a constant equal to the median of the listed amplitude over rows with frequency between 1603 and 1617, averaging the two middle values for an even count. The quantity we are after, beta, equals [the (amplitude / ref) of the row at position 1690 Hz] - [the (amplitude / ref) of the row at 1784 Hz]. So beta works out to -0.06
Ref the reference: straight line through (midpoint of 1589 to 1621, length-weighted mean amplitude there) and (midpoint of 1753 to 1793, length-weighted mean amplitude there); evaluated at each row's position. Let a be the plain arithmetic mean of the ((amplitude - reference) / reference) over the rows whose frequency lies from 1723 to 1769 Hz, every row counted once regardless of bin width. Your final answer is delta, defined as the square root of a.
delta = 0.27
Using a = 0.07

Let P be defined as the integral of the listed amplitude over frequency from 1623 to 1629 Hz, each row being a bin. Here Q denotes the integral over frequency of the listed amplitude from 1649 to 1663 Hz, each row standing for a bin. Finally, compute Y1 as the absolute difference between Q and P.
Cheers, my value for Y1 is 25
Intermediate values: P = 22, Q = 47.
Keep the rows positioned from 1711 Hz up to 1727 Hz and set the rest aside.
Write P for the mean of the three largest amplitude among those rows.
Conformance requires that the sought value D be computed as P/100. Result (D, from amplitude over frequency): 0.0329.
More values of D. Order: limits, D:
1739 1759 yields 0.0340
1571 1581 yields 0.0359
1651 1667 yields 0.0353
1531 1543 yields 0.0431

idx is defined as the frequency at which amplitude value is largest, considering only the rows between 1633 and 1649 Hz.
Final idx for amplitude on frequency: 1648 Hz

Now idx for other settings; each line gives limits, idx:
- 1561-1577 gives 1564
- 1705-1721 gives 1720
